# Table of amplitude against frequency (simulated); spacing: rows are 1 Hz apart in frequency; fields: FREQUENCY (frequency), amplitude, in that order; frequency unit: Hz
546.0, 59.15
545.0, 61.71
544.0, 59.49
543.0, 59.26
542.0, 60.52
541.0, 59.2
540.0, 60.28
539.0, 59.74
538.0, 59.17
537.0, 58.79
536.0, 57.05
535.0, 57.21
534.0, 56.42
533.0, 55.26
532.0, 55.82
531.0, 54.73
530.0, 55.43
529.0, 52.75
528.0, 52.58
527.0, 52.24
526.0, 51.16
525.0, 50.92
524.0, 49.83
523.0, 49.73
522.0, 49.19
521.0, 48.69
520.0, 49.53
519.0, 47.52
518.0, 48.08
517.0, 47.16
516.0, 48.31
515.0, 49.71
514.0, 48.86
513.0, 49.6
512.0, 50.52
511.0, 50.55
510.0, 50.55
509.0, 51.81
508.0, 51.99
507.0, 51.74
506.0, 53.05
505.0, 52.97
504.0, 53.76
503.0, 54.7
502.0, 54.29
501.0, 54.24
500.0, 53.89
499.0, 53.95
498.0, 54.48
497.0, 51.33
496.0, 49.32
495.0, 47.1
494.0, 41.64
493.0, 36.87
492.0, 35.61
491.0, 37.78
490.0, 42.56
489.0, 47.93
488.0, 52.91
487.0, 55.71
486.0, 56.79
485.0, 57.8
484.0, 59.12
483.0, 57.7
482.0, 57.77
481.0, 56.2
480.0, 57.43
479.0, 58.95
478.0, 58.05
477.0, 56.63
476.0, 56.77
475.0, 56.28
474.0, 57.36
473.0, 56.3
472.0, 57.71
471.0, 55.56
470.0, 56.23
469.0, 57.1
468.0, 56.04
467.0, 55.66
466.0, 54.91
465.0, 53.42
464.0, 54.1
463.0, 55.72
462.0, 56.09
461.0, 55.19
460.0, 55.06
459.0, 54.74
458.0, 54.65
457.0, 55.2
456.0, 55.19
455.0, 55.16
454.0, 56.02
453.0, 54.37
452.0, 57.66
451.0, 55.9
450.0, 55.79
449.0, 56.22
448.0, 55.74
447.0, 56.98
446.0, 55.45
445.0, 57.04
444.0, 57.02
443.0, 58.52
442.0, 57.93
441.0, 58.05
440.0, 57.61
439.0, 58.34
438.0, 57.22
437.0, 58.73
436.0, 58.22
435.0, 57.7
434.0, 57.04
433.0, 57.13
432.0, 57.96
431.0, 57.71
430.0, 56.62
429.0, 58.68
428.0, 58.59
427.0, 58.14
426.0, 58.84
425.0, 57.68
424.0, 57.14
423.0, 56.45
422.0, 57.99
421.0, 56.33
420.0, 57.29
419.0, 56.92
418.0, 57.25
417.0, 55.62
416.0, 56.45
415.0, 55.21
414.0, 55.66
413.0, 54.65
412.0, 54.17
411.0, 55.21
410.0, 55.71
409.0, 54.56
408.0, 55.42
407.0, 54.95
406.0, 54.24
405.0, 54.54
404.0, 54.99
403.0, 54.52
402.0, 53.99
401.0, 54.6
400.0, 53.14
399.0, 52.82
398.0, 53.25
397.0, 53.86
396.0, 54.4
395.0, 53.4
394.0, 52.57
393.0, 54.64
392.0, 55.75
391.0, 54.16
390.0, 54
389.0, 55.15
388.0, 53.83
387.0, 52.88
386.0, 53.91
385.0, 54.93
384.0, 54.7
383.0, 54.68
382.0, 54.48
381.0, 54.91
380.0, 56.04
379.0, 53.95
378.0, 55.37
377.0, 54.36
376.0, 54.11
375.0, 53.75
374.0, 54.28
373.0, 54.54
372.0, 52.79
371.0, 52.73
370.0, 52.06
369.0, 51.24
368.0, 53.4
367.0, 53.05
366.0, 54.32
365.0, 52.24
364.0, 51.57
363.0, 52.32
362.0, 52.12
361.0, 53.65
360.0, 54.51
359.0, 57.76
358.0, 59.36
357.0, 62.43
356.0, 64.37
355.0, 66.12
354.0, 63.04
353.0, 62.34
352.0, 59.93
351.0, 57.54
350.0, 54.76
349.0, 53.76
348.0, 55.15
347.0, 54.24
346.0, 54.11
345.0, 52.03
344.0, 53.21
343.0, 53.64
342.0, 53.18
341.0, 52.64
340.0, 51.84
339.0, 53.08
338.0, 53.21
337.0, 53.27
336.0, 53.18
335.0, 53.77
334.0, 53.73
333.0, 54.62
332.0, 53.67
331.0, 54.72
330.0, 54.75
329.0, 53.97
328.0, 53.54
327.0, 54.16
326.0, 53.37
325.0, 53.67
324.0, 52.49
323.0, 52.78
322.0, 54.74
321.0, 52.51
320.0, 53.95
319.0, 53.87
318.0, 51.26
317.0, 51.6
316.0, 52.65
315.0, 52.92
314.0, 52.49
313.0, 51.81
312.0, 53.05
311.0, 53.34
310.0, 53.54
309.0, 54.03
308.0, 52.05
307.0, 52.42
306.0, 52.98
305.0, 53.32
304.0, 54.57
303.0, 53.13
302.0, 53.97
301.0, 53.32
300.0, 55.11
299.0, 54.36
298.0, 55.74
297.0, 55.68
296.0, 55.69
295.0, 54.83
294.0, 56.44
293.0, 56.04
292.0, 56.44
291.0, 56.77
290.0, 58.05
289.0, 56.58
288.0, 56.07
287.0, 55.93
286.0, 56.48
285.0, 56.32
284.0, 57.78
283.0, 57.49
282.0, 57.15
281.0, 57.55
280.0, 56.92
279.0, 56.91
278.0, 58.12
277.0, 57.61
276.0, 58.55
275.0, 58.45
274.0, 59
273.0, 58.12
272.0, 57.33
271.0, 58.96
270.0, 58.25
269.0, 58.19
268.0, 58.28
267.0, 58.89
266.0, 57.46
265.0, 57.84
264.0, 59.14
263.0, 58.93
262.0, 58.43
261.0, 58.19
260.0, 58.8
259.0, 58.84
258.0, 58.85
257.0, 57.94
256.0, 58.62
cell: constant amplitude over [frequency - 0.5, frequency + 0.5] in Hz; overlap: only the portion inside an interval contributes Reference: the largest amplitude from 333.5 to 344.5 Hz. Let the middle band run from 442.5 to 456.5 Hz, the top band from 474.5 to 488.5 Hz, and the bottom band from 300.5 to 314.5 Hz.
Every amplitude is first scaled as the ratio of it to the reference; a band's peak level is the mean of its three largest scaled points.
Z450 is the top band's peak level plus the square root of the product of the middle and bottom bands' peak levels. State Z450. 2.13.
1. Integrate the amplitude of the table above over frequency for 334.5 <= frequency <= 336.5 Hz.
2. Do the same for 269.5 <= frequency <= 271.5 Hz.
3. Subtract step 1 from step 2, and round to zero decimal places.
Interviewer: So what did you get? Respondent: 10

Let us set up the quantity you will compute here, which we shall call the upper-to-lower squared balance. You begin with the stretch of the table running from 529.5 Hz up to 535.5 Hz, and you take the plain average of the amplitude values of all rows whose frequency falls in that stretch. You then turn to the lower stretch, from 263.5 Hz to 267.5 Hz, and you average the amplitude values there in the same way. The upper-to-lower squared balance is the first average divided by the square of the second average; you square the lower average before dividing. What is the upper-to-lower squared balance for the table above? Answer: 0.0164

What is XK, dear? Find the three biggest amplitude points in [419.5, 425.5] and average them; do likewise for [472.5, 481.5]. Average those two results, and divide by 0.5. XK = 116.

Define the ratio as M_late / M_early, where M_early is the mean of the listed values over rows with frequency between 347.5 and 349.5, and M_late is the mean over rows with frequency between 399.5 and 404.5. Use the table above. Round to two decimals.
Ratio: 1.00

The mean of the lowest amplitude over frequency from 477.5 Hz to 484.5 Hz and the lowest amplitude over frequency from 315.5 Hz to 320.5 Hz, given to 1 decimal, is 53.7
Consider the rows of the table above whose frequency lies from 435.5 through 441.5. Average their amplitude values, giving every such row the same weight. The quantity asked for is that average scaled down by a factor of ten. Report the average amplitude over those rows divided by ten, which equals 5.80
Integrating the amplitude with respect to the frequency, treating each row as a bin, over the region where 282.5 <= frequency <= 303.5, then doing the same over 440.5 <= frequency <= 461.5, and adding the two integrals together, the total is 2350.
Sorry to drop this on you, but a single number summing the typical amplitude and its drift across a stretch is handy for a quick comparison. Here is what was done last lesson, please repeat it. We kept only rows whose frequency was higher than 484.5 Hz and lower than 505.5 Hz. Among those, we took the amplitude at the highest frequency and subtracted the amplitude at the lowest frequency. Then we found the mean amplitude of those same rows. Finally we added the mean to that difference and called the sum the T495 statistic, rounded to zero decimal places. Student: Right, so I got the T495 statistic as 45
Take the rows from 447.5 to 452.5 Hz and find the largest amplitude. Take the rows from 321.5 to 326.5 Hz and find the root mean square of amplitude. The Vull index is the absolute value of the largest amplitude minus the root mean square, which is 4.2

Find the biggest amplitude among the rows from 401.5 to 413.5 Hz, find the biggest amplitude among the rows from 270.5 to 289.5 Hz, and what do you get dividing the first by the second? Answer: 0.94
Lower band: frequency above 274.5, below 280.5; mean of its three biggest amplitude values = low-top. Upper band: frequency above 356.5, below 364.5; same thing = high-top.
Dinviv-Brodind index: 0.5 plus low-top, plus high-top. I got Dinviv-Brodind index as 119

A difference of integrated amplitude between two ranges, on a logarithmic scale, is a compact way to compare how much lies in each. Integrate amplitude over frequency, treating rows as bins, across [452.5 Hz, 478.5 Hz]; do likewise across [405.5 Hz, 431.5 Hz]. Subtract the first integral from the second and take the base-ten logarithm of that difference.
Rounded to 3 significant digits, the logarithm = 1.25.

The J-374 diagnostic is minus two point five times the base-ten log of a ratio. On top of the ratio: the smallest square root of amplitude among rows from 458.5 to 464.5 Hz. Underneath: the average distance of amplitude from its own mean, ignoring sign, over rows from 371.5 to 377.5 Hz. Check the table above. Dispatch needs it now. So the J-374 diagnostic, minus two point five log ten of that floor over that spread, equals -2.99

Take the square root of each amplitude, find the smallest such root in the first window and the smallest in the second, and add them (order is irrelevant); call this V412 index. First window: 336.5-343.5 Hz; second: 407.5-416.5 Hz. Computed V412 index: 14.56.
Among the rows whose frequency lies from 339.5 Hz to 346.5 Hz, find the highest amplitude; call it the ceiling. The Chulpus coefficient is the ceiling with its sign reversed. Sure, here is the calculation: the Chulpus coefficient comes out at -54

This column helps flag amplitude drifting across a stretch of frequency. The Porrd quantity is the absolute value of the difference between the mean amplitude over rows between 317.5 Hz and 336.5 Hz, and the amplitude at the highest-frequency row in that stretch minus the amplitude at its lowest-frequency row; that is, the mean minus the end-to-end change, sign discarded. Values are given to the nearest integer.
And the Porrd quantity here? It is 52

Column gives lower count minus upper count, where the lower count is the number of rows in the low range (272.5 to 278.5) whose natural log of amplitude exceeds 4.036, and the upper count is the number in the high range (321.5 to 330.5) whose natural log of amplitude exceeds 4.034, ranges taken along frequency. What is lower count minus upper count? 6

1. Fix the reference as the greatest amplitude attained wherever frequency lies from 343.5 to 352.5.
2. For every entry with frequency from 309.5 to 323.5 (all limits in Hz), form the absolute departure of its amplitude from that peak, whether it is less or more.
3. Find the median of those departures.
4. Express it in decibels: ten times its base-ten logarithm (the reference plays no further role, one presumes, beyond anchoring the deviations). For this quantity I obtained 8.5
